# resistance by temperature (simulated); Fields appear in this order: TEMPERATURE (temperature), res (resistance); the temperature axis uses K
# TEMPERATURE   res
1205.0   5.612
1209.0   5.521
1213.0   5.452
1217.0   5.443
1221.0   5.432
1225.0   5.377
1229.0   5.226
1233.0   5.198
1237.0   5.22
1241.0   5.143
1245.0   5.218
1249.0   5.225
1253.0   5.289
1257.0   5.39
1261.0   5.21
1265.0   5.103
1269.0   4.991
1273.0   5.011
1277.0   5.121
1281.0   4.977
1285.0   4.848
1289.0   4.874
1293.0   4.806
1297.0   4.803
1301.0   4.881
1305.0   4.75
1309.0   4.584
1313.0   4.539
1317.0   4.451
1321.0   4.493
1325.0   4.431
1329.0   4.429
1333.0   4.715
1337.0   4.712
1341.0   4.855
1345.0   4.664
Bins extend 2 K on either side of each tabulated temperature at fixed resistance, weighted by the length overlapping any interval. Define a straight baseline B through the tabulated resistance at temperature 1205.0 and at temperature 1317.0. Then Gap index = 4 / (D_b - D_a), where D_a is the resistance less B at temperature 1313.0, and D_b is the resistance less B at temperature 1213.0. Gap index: -32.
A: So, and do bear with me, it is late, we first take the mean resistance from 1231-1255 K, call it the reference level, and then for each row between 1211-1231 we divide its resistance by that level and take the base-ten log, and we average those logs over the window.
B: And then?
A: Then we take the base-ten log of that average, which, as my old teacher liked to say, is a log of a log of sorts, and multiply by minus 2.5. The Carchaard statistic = 4.6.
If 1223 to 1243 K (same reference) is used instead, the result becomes 7.1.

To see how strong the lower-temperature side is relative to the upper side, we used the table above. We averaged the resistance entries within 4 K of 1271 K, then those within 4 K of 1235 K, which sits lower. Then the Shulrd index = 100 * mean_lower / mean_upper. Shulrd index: 104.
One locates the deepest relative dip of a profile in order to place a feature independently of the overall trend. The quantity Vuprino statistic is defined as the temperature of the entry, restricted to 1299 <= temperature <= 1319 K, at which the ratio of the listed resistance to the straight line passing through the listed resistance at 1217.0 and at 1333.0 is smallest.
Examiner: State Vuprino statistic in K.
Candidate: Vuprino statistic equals 1317.0 K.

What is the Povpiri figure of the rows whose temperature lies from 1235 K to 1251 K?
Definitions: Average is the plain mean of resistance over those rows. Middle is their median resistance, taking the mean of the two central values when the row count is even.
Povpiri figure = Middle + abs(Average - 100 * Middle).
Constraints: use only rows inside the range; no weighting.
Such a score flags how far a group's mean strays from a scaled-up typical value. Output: 522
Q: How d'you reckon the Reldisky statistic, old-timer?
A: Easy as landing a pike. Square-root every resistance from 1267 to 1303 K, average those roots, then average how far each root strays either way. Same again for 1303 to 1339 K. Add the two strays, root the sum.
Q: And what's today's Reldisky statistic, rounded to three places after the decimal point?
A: 0.214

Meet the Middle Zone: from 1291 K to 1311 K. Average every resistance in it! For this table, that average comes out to 4.8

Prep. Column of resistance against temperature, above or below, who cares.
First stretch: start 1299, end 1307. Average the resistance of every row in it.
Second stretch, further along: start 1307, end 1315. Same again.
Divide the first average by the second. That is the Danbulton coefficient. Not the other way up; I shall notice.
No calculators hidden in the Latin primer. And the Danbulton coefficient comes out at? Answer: 1.06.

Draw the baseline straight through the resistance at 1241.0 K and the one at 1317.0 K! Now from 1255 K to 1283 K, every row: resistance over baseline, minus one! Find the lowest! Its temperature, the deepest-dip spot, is 1269.0 K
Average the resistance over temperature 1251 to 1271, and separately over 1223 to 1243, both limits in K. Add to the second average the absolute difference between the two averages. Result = 5.27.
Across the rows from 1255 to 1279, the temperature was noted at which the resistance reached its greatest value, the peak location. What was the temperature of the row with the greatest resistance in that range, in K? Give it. 1257.0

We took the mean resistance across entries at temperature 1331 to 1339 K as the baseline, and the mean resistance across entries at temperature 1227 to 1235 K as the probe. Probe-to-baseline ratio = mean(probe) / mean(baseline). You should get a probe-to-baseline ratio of 1.11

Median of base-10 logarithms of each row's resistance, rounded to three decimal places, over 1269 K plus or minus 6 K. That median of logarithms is 0.700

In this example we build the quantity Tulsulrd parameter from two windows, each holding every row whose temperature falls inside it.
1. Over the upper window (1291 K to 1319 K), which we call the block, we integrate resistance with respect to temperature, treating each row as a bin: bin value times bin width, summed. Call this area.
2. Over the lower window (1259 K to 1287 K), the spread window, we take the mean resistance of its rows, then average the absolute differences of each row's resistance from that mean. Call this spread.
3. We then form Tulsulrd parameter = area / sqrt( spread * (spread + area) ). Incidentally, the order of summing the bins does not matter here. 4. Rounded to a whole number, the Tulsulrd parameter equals 38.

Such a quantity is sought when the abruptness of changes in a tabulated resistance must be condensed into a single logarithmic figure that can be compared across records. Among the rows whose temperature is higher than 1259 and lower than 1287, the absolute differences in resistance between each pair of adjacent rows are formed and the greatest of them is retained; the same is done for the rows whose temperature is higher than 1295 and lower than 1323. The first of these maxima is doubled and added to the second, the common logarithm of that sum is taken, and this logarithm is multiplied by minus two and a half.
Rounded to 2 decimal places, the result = 0.86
